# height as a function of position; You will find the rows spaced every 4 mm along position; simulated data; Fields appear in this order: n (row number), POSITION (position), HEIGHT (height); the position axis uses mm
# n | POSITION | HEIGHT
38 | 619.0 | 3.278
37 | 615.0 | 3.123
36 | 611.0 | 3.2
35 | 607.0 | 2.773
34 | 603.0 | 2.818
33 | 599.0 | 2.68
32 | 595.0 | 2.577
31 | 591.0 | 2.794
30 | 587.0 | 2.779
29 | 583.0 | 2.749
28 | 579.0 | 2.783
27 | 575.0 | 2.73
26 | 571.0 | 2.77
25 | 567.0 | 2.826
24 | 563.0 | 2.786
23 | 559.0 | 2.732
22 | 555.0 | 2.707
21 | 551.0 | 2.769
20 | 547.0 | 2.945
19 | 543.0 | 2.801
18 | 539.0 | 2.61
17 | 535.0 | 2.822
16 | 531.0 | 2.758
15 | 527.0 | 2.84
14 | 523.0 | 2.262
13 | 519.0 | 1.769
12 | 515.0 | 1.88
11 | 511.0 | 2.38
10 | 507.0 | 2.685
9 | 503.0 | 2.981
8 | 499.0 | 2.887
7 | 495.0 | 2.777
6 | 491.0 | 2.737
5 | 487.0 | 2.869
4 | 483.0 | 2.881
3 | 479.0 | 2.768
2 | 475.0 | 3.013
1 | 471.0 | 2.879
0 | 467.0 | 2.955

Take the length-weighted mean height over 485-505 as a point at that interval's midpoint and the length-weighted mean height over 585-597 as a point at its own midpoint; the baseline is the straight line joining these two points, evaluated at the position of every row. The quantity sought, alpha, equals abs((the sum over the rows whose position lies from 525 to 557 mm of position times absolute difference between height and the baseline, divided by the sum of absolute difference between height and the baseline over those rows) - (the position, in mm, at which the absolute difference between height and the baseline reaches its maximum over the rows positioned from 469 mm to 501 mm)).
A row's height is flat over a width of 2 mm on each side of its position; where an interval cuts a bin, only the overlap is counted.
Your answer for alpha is 66.9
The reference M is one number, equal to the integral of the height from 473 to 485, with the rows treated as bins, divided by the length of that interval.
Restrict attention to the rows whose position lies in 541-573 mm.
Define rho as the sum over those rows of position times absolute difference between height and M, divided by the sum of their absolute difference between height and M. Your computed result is 557.4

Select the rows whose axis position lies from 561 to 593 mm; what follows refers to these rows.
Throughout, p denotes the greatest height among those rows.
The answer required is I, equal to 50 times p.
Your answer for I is 141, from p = 2.826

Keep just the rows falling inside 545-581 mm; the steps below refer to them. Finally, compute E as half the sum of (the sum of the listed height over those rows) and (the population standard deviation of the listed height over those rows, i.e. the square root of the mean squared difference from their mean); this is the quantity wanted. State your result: 12.6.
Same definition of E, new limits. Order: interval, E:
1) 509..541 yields 9.9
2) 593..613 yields 7.1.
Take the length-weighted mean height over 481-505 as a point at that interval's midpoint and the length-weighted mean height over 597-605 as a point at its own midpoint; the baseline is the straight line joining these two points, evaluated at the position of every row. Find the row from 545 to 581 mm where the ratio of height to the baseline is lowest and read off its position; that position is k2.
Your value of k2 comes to 555.0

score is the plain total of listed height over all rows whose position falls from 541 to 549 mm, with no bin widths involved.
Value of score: 6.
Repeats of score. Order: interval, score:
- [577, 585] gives 6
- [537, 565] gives 19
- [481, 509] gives 20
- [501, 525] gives 14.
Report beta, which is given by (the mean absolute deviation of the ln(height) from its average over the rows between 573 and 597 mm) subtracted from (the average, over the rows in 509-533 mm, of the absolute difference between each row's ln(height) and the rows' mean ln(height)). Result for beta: 0.13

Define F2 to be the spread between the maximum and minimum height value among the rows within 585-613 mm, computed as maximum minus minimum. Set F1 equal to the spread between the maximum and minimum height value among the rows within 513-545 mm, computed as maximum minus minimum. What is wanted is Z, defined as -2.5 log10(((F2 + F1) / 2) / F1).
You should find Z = 0.3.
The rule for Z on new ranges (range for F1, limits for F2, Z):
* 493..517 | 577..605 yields 0.5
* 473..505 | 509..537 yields -1.0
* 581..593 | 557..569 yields -0.5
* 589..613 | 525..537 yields 0.6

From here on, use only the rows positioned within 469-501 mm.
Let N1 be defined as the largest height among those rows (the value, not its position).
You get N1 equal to 3.013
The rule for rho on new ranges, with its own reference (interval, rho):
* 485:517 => 509.7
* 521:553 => 532.1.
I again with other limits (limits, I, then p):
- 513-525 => 113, 2.262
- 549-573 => 141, 2.826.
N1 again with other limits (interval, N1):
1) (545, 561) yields 2.945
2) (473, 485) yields 3.013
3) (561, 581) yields 2.826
